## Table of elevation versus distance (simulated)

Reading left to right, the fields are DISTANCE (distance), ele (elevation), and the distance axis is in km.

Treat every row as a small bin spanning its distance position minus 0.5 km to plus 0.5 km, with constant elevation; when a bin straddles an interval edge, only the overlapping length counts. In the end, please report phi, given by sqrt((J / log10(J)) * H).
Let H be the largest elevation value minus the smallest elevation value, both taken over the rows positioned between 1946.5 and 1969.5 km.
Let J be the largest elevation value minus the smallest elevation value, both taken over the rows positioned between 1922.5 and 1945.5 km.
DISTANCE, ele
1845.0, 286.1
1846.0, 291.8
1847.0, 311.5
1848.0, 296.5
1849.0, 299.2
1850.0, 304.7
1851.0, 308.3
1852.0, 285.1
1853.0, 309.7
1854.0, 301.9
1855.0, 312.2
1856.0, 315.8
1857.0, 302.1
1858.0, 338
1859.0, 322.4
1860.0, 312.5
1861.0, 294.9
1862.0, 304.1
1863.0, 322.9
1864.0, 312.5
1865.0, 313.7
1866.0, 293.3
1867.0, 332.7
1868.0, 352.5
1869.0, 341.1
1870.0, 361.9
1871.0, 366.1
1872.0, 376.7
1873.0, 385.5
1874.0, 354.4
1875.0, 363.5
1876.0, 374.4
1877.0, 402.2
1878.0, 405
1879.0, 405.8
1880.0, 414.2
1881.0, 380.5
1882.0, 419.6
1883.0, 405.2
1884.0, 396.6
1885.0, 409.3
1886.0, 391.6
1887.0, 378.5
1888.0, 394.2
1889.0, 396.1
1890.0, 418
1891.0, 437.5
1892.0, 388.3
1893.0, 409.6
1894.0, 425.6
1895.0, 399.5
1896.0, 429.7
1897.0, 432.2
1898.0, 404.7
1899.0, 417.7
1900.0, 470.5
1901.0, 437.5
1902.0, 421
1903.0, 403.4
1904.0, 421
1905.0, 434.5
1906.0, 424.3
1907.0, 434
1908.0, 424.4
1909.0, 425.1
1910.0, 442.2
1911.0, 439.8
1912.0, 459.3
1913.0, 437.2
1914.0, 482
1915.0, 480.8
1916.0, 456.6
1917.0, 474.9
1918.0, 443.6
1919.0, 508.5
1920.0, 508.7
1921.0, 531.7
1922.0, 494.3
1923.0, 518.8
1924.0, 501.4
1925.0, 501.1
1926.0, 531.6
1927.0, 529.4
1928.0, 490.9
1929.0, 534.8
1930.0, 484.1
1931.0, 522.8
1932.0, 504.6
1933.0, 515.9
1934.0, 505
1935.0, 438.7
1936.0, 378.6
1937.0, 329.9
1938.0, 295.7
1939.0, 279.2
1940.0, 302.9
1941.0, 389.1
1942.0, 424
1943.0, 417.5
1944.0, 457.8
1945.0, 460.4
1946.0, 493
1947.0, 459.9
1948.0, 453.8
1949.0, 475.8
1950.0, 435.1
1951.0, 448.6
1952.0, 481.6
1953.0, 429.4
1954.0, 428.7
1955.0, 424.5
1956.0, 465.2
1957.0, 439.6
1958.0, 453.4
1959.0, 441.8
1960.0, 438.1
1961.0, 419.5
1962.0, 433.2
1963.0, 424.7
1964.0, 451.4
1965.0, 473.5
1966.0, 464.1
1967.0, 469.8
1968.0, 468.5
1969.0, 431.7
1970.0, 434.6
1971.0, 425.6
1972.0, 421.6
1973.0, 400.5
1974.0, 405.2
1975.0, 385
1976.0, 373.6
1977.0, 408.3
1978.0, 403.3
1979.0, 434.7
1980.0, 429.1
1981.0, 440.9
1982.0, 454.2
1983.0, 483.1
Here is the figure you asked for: 81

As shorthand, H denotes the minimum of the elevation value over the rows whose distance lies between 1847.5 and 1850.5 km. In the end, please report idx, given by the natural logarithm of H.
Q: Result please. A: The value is 5.69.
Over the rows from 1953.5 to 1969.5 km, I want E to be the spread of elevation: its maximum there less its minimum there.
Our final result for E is 54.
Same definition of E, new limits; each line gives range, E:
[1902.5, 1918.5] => 79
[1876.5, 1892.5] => 59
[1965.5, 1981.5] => 96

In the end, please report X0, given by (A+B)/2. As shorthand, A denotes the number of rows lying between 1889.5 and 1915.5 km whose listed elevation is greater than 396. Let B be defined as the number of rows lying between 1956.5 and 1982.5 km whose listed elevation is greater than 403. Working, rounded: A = 25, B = 23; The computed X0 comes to 24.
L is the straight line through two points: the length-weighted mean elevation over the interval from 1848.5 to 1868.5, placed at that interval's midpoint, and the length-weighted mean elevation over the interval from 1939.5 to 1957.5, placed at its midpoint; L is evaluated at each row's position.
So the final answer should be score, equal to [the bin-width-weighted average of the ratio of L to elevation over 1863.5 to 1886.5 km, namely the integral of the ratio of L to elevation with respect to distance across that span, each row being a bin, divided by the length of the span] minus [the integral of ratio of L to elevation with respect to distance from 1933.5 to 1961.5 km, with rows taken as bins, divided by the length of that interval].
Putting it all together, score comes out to -0.15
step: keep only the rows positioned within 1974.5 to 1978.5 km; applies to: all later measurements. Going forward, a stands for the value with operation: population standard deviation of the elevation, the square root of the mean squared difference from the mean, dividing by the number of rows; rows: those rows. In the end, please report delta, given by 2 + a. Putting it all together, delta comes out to 16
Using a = 14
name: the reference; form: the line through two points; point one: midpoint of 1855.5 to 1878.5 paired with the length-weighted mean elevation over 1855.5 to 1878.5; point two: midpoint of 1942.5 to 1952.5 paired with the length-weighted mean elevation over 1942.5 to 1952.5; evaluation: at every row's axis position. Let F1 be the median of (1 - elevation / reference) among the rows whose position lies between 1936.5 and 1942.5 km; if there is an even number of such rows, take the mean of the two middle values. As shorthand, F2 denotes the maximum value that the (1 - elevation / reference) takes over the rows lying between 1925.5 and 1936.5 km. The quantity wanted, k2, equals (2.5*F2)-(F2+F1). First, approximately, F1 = 0.29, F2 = 0.14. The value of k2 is -0.1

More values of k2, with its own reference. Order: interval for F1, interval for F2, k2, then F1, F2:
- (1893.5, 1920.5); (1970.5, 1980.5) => 0.5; -0.10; 0.25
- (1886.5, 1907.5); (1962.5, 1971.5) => 0.3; -0.08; 0.14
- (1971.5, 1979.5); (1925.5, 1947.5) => 0.4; 0.19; 0.37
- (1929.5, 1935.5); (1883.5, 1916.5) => 0.1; -0.15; -0.02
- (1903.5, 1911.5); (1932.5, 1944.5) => 0.6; -0.08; 0.37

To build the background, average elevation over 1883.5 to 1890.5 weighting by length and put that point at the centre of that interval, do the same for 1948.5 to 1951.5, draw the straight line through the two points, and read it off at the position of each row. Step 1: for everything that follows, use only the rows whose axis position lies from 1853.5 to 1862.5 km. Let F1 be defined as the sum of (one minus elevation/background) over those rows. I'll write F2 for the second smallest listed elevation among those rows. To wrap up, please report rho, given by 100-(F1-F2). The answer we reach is 400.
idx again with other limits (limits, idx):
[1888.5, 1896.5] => 5.96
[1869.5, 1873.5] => 5.89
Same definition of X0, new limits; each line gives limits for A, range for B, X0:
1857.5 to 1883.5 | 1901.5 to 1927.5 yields 16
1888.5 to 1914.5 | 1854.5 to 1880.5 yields 14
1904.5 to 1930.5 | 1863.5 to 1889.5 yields 16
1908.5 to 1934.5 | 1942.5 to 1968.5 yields 26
